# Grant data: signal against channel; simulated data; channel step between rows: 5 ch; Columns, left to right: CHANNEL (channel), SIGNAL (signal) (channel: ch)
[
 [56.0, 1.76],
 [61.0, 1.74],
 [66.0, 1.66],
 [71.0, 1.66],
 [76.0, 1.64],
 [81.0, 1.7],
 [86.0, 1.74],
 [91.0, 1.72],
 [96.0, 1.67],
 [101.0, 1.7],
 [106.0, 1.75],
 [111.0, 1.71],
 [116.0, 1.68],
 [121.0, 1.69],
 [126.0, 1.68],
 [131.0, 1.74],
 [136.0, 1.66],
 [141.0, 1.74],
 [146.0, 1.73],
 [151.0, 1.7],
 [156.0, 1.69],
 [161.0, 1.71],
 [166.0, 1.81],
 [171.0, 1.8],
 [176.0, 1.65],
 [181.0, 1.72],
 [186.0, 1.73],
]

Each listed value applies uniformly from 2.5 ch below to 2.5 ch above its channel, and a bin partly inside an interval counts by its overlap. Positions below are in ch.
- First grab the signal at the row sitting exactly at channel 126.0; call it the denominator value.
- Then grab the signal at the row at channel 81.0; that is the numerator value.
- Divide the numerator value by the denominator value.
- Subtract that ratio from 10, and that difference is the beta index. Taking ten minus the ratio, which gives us 8.99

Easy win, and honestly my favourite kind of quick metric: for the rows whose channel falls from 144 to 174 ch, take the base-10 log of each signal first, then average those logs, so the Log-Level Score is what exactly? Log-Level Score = 0.240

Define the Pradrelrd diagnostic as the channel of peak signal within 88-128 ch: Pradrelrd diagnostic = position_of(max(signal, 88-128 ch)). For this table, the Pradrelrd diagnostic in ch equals 106.0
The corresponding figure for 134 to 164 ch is 141.0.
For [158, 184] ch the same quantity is 166.0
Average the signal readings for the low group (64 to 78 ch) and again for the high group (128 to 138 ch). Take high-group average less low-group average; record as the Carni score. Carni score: 0.047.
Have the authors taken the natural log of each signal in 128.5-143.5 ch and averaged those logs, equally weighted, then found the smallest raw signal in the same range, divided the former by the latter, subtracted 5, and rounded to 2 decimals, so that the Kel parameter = -4.68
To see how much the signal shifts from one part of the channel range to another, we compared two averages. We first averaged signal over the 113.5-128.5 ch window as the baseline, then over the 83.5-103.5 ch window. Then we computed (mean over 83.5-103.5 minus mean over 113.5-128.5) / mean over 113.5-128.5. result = 0.014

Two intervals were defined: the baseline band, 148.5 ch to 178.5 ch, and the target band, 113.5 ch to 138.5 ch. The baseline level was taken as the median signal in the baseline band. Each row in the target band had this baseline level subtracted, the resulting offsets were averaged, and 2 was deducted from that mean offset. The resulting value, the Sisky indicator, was -2.015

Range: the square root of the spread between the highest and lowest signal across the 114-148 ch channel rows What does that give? 0.28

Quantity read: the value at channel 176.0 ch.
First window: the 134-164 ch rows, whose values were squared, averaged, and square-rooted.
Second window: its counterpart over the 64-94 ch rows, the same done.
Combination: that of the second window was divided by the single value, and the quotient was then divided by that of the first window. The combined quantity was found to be 0.600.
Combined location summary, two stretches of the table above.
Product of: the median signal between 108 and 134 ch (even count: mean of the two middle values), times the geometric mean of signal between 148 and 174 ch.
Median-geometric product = 2.94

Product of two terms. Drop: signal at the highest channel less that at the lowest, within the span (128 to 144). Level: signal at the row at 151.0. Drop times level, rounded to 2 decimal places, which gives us 0.00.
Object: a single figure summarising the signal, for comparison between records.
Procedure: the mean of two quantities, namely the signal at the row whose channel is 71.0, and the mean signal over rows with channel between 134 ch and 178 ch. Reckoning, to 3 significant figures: 1.69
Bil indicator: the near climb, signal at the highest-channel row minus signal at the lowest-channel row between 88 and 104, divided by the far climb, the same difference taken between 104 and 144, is 2.0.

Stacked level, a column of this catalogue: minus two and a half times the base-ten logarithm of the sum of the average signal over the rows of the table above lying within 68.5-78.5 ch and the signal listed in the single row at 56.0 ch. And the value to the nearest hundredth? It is -1.33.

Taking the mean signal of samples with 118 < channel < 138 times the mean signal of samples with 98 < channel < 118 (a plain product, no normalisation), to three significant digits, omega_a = 2.89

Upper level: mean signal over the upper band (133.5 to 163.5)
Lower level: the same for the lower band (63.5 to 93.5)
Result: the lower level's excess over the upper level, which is -0.018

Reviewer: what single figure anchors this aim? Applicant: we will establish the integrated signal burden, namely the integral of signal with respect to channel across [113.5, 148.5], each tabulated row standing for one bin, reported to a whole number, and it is 60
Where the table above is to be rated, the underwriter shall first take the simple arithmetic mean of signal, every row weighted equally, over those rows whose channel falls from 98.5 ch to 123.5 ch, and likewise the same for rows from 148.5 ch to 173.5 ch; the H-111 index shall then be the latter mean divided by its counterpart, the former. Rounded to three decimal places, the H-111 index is 1.021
